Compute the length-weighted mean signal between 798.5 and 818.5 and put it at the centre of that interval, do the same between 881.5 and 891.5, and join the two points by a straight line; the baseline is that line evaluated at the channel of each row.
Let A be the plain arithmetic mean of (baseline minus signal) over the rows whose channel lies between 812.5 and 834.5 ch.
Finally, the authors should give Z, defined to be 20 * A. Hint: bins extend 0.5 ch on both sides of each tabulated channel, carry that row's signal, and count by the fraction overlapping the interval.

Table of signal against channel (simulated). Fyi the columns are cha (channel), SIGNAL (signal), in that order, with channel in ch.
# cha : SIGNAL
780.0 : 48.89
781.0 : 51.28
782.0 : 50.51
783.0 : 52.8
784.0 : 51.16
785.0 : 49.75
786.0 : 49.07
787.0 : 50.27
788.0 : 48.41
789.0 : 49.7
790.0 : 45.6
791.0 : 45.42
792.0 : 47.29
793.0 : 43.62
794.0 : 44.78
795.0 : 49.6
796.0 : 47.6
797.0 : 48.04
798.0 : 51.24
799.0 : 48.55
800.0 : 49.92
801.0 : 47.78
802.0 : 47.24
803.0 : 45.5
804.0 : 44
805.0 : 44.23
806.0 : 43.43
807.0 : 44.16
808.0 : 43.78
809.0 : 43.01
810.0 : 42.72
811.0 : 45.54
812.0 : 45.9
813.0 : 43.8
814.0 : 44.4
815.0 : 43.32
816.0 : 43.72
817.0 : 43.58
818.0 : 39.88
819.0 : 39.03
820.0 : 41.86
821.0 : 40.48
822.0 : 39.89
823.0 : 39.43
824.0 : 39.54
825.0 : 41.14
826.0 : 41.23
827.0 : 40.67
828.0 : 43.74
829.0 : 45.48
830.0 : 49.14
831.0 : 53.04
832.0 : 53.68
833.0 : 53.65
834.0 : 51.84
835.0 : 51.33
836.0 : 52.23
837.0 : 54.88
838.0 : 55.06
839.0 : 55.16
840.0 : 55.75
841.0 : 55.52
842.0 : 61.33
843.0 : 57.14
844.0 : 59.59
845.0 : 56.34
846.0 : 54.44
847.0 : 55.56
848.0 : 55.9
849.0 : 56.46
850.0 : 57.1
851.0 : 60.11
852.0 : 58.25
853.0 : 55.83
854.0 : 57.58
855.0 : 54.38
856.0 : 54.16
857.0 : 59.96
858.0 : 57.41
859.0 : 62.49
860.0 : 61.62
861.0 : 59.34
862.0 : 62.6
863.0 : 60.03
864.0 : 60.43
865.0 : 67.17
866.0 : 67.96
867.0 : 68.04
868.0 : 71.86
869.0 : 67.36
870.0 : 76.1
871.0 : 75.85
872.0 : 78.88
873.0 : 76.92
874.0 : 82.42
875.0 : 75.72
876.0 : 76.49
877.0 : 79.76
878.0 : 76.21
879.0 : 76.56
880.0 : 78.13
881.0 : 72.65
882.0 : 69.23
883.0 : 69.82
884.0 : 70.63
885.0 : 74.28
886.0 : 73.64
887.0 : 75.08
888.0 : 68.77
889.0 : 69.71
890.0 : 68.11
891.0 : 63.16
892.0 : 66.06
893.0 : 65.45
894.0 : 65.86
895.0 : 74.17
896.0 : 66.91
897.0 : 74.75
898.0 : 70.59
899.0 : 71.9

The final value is 108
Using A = 5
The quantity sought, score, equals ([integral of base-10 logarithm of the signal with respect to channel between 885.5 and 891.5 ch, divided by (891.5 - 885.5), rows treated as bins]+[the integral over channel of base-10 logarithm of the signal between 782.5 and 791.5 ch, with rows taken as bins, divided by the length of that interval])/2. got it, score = 1.77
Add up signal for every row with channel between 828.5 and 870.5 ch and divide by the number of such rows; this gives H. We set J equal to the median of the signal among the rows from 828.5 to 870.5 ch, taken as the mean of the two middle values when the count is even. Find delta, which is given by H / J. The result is 1.02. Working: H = 58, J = 57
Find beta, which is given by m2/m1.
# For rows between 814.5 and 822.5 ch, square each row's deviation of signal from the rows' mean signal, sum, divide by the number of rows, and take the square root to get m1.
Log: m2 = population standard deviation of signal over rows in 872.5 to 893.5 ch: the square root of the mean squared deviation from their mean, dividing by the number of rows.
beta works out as 2.8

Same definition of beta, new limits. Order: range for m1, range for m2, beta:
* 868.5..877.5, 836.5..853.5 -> 0.5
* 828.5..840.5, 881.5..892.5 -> 1.2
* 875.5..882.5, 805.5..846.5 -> 2.0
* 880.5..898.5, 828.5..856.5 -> 0.9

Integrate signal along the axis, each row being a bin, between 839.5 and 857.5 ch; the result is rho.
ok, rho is 1025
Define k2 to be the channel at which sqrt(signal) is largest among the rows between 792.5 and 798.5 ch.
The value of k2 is 798.0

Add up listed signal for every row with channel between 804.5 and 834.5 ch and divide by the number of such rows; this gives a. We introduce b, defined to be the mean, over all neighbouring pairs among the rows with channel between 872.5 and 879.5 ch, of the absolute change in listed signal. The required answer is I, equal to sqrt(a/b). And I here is 3.6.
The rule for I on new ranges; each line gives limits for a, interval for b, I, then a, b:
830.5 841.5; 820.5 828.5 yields 7.6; 54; 0.9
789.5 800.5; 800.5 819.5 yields 6.7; 47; 1.1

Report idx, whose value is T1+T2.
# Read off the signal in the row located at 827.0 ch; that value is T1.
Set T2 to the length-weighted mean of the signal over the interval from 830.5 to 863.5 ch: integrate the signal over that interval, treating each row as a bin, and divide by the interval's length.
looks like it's 97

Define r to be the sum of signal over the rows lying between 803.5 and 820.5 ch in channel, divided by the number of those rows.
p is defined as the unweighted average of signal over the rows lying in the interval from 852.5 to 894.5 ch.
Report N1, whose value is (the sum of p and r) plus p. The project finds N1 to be 180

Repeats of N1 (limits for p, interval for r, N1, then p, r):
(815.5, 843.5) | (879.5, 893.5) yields 166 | 48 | 70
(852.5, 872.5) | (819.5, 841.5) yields 176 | 64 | 48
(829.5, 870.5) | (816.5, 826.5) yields 158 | 58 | 41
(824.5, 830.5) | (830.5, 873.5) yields 147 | 44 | 60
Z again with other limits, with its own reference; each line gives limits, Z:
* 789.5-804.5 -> -122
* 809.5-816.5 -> 40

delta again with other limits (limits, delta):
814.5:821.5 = 1.00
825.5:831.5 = 1.02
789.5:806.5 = 0.99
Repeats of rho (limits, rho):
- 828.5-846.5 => 976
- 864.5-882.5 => 1337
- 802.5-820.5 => 782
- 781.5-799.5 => 873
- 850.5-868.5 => 1099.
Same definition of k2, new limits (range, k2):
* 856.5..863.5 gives 862.0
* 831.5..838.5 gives 838.0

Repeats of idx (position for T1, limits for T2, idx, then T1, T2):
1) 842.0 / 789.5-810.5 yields 107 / 61.33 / 46.1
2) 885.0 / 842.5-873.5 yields 136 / 74.28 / 62.2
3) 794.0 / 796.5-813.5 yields 91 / 44.78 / 45.8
